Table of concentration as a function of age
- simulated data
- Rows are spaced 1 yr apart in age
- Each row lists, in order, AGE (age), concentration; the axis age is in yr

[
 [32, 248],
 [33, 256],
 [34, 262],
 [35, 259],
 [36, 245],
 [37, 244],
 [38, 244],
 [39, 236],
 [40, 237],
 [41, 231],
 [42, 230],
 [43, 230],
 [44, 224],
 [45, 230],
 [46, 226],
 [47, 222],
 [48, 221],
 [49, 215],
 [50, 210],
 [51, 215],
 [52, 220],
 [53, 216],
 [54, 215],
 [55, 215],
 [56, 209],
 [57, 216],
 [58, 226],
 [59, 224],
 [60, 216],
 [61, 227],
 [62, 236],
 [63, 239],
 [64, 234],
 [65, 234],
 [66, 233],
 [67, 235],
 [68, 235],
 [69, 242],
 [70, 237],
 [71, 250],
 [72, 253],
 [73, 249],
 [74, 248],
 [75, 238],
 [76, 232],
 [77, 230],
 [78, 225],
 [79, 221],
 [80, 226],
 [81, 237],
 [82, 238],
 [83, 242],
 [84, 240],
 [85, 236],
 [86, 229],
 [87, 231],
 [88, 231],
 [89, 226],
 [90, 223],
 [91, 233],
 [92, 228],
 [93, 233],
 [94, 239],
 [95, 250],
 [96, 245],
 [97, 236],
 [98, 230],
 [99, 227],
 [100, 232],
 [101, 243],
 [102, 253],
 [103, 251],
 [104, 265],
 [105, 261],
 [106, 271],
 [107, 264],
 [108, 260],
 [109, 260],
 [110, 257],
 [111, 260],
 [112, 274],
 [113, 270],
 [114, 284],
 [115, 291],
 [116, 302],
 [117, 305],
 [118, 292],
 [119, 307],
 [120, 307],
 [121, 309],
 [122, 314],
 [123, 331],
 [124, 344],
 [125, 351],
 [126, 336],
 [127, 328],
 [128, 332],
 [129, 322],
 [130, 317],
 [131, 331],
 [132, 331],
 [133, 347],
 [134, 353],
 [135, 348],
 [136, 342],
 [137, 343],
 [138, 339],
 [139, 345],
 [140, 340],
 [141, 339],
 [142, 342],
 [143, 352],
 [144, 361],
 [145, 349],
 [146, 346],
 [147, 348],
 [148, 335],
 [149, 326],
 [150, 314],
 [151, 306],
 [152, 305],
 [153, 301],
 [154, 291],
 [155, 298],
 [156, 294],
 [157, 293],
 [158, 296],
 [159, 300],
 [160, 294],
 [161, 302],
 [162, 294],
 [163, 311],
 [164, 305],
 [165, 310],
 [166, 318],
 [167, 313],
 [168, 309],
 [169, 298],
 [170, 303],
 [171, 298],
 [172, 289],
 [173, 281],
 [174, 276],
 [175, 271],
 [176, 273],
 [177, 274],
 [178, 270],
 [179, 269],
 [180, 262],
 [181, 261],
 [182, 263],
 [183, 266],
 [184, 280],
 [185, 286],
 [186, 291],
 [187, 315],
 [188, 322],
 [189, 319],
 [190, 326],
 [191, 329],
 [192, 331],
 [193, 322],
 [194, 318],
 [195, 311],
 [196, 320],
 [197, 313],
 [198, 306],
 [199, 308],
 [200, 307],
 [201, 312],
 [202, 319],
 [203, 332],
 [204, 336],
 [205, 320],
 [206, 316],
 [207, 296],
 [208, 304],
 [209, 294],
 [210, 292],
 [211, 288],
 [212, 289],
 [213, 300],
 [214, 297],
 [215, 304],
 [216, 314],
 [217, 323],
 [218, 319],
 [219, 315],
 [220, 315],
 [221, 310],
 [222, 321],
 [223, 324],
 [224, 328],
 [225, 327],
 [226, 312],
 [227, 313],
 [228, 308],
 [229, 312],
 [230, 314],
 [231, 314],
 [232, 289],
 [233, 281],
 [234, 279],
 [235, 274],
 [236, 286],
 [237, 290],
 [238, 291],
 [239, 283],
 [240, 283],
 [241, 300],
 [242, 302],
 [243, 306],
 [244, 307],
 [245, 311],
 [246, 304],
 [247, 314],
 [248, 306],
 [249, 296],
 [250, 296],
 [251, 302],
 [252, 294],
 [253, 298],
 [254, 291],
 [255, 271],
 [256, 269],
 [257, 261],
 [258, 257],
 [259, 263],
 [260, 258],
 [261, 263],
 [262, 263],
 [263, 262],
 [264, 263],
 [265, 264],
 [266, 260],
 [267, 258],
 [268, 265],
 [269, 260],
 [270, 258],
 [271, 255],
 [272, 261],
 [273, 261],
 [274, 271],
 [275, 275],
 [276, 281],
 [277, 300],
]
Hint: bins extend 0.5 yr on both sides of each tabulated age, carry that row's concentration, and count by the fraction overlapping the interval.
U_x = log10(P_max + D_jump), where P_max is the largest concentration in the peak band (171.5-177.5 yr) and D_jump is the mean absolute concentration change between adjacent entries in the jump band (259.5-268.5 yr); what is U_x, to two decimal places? 2.46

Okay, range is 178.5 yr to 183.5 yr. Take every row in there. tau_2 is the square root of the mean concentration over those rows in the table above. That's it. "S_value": 16.3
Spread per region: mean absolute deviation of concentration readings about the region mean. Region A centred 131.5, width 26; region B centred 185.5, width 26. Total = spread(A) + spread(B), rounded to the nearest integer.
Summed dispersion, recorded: 35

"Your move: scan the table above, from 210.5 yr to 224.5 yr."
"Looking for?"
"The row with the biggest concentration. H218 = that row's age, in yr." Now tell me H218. 224 yr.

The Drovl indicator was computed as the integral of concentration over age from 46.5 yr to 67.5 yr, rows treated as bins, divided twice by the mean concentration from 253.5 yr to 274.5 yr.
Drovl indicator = 0.067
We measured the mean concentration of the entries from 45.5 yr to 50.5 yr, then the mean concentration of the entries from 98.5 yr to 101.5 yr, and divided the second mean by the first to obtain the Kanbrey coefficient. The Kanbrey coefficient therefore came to 1.07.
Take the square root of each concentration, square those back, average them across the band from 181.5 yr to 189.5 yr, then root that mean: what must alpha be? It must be 17.1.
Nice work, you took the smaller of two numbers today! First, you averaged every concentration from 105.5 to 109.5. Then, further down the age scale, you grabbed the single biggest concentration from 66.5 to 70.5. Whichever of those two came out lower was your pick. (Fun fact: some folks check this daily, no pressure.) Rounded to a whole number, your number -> 242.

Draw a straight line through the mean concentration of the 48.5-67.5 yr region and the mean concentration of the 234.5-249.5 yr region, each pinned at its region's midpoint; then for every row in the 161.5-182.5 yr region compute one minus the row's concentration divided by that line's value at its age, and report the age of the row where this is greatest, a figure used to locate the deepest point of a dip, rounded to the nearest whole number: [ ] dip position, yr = 181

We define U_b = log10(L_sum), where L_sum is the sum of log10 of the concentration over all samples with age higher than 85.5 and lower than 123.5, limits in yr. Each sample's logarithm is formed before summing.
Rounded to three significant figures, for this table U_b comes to 1.96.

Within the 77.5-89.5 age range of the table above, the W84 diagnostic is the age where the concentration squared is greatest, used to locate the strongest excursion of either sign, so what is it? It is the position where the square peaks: 83 yr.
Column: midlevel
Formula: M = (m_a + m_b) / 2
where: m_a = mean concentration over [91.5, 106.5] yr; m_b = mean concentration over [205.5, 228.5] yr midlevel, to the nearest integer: 277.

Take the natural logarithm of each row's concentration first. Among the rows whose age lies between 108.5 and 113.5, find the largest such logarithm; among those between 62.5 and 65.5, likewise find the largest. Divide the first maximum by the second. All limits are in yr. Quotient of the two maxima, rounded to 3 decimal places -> 1.025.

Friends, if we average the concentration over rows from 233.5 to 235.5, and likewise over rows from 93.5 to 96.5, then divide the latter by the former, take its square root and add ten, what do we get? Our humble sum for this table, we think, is 10.9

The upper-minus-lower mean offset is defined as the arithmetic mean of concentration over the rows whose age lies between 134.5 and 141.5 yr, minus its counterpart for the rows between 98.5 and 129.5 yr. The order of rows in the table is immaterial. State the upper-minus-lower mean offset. 55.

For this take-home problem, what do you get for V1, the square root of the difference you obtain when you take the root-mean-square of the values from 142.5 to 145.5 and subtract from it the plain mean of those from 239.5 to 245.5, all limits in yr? 7.2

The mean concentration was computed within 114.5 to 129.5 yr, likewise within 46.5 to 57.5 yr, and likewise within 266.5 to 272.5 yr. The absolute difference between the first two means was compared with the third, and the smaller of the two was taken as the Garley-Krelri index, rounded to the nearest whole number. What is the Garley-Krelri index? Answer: 102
